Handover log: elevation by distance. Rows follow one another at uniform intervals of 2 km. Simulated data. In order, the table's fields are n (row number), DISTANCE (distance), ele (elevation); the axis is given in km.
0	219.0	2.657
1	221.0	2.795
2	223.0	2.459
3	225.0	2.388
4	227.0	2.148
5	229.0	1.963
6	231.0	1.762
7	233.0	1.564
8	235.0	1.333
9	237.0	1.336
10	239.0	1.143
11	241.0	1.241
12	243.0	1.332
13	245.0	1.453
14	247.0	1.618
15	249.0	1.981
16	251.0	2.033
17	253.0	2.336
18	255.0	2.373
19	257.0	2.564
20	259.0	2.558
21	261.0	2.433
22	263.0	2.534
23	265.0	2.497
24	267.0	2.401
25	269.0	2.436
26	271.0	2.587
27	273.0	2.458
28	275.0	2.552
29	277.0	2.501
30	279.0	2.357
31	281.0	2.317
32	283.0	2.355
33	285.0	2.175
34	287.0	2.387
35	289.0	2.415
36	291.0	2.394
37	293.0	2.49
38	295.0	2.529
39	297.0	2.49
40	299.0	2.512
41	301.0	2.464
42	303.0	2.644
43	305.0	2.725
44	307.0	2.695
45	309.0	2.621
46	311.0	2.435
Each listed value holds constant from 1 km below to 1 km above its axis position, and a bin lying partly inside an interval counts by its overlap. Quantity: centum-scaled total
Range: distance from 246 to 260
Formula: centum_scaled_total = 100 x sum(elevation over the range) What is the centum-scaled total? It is 1546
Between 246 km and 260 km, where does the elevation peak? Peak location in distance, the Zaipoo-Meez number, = 257.0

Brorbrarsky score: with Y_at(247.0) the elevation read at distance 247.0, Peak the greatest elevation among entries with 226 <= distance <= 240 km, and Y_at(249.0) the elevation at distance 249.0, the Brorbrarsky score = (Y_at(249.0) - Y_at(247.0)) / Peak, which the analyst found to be 0.17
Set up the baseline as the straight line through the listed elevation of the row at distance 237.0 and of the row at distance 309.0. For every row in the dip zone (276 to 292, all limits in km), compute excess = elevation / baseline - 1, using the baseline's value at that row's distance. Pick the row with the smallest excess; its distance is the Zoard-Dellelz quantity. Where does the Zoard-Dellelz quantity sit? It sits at 285.0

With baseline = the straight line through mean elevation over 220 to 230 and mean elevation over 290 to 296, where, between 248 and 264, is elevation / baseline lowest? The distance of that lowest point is 249.0 km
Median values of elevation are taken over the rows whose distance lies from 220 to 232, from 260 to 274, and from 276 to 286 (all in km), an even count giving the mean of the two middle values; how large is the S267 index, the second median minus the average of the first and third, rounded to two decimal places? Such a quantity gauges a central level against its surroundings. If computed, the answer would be 0.15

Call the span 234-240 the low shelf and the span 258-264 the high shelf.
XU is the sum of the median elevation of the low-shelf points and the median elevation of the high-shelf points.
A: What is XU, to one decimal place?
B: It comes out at 3.9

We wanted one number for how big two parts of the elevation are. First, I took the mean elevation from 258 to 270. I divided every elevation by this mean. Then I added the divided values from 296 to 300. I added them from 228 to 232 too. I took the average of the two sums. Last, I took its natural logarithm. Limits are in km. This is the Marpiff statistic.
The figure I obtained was 0.57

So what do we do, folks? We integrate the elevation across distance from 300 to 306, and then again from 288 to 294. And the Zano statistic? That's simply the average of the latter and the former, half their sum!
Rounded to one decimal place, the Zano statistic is 15.1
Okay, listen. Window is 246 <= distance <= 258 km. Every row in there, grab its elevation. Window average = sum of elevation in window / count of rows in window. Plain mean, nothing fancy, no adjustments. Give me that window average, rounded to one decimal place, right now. 2.2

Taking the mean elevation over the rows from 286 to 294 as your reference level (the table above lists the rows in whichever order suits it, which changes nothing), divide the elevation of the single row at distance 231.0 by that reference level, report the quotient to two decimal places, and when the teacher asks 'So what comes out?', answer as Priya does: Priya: 0.73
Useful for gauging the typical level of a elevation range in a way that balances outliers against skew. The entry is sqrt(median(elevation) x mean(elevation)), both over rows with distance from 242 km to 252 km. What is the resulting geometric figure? 1.7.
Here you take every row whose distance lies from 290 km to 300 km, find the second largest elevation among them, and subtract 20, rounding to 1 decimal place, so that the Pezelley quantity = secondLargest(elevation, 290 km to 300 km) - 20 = -17.5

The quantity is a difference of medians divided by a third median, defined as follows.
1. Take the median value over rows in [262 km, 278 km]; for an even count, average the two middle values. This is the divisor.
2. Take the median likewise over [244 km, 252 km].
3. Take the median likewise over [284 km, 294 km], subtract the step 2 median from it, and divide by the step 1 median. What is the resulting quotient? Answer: 0.24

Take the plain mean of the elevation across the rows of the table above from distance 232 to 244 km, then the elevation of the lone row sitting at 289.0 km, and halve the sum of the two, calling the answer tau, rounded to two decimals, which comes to 1.87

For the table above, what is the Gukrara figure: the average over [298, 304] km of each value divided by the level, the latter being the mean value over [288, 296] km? 1.03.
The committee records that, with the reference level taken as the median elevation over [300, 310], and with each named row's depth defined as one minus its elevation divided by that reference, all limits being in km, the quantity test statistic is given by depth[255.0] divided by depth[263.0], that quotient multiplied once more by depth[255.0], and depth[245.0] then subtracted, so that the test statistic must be -0.2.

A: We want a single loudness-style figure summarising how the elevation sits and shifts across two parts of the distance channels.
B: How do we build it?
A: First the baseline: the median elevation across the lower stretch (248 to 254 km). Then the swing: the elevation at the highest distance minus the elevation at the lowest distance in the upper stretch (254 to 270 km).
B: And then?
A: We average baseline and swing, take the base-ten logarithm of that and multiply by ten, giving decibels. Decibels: 0.2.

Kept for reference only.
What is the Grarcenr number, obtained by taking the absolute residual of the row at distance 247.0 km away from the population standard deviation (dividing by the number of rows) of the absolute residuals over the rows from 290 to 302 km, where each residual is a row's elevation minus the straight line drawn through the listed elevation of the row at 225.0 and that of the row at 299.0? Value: -0.8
